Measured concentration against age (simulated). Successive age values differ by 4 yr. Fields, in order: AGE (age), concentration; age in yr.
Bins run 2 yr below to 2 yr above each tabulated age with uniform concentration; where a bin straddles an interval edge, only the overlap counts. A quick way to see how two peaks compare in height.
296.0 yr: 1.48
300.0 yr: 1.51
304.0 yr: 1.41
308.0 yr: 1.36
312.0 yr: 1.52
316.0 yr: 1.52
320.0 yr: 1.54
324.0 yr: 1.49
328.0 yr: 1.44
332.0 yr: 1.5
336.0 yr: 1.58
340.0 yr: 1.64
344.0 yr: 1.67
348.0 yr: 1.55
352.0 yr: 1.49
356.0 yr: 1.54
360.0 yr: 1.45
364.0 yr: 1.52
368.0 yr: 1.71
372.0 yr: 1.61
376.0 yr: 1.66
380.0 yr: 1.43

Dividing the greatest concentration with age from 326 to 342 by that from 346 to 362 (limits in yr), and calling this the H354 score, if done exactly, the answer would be 1.06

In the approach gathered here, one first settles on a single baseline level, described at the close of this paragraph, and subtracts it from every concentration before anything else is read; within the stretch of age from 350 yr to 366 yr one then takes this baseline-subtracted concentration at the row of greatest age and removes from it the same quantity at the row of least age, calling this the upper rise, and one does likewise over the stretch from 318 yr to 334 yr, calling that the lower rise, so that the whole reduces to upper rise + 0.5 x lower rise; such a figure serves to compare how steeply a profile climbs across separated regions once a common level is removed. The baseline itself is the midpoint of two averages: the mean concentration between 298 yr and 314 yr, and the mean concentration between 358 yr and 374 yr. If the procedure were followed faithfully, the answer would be 0.01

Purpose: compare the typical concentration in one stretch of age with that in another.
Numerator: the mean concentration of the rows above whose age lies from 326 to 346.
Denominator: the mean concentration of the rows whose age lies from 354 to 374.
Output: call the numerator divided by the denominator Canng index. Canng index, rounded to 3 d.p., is 1.000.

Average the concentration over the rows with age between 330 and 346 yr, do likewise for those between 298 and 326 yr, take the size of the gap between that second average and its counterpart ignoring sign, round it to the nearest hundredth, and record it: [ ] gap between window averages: 0.12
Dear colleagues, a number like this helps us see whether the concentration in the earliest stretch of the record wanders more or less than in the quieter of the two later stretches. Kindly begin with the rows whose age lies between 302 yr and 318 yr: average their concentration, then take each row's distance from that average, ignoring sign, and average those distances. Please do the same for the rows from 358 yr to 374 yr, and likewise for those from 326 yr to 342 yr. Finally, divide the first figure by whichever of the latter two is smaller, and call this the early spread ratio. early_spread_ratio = 1.0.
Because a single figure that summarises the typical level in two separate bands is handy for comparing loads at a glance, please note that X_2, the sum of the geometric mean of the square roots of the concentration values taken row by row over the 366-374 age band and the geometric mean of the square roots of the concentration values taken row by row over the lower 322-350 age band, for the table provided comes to 2.53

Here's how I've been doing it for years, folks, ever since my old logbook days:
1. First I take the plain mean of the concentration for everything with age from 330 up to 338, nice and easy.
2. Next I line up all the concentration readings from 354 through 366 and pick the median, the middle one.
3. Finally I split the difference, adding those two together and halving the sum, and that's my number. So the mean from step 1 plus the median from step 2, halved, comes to 1.53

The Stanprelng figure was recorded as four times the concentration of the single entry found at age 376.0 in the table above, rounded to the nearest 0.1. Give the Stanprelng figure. 6.6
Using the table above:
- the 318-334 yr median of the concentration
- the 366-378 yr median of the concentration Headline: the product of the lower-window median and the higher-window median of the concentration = 2.48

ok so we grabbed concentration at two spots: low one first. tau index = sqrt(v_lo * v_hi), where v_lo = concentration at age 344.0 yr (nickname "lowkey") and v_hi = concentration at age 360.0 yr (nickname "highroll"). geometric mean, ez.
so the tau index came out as 1.56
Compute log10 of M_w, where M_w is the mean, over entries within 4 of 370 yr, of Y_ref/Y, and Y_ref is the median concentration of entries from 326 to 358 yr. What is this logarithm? -0.031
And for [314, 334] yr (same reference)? 0.014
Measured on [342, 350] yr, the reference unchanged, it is -0.017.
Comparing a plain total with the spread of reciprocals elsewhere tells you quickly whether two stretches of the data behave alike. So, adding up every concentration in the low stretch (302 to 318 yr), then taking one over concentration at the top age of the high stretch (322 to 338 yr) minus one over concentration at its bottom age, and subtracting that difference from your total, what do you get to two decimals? 5.85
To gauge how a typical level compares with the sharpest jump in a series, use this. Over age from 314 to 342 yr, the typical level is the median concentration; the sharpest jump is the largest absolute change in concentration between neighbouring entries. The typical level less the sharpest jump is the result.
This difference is 1.44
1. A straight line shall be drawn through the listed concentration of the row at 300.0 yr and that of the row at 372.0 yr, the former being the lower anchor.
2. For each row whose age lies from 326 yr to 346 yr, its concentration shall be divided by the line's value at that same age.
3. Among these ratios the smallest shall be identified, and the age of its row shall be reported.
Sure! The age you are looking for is 328.0 yr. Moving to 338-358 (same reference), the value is 352.0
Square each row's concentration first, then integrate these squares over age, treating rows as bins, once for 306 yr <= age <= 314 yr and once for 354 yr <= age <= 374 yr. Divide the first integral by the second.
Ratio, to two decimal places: 0.34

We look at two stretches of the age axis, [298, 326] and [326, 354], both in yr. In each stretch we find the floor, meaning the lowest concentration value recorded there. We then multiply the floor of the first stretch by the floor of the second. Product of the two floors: 1.96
